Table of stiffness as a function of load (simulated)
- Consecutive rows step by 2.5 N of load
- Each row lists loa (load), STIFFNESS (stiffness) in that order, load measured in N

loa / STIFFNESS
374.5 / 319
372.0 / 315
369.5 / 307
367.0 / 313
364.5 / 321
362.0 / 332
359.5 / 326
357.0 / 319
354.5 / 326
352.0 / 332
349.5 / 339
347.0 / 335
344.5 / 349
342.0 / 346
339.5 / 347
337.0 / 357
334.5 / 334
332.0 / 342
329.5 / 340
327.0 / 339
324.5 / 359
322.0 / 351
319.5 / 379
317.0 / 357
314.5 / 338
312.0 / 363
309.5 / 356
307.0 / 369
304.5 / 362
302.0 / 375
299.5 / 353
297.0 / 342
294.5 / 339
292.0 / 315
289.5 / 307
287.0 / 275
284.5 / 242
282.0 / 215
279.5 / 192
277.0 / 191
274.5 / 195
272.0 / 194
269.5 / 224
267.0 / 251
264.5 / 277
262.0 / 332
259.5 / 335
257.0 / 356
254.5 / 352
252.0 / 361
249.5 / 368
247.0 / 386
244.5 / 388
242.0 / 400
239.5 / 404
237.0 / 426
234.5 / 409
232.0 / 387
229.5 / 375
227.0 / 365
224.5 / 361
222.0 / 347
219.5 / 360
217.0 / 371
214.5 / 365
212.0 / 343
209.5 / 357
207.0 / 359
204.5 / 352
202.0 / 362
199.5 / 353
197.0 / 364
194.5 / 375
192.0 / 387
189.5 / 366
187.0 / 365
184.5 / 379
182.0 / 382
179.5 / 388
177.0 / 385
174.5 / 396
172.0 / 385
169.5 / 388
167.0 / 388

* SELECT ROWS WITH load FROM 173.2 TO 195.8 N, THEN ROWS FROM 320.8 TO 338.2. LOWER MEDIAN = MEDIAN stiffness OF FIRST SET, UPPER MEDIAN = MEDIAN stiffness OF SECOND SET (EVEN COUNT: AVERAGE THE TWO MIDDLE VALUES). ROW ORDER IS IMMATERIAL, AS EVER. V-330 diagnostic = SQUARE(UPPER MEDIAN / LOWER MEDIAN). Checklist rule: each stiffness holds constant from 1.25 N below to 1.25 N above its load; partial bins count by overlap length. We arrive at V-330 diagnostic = 0.80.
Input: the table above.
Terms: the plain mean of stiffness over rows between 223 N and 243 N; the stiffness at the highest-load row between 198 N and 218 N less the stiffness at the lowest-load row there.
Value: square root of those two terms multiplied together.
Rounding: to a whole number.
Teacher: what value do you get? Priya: 84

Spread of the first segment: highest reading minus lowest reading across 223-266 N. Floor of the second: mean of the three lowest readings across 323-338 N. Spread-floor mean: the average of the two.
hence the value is 243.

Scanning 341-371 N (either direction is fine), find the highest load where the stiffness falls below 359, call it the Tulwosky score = 369.5 N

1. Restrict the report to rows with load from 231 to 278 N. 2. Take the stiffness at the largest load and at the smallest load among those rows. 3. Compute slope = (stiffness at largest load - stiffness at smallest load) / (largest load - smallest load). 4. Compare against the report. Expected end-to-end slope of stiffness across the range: -4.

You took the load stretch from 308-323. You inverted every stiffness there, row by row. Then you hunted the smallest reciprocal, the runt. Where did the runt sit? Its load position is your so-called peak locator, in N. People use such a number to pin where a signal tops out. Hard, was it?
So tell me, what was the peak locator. 319.5 N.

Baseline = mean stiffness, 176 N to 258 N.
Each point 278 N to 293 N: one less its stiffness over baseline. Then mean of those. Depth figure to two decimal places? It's 0.31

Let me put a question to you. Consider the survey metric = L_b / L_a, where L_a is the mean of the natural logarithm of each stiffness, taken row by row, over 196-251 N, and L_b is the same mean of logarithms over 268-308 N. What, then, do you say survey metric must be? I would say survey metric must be 0.95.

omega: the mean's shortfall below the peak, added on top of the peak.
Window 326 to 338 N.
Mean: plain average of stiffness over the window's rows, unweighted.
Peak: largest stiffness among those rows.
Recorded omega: 372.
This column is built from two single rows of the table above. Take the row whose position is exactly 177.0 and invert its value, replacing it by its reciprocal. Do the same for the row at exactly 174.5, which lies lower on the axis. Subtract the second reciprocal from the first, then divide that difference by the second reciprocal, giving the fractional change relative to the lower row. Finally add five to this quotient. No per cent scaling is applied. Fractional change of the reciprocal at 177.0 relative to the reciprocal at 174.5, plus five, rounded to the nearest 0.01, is 5.03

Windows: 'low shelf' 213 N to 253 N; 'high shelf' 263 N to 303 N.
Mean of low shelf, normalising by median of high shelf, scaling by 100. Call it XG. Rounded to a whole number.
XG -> 144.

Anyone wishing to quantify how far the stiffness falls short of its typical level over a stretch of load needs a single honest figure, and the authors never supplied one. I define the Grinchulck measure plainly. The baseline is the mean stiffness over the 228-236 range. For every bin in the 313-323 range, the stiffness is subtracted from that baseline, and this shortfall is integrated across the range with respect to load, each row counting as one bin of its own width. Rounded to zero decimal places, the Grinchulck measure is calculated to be 341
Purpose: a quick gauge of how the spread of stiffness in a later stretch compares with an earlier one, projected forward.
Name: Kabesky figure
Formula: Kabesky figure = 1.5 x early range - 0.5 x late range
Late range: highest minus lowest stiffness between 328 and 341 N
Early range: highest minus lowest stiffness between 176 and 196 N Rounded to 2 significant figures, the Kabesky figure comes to 23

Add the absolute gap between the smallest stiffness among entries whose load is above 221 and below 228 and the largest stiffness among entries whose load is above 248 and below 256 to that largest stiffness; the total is 389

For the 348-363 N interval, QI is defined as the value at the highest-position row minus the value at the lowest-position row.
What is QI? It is -7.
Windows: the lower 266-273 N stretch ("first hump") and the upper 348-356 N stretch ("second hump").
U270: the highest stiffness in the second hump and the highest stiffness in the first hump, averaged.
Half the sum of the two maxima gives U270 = 295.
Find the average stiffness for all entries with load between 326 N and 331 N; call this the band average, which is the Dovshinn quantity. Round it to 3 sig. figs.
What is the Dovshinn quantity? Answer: 340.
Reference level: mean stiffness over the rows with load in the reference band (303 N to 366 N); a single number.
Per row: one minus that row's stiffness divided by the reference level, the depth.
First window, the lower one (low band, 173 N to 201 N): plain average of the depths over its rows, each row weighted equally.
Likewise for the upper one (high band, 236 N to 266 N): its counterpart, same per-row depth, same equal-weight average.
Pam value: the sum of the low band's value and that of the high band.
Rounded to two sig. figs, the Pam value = -0.15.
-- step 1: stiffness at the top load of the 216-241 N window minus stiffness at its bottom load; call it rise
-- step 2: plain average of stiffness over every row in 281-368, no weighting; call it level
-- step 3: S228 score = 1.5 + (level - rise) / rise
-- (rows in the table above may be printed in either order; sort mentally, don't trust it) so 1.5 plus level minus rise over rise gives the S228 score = 11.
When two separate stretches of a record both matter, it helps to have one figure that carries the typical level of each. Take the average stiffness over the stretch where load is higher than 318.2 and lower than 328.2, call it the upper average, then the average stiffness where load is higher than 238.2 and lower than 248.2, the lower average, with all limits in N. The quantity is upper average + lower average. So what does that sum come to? 752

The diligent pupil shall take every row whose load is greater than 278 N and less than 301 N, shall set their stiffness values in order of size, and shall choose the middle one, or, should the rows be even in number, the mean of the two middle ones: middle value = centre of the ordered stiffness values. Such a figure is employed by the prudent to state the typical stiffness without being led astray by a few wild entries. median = 307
